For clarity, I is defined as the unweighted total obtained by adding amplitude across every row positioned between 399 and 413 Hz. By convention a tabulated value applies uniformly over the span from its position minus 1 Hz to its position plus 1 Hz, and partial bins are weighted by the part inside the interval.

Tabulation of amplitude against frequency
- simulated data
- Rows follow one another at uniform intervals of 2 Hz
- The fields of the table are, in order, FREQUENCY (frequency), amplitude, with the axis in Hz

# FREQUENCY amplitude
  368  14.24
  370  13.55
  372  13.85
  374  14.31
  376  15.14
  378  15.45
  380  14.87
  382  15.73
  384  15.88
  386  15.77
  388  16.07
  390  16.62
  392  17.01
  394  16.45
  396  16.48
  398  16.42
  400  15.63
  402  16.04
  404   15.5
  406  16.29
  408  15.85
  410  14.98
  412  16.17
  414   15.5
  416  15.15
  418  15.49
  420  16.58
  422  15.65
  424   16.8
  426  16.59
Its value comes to 110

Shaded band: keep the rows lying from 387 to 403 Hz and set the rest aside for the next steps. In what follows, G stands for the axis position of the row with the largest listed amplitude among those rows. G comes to 392 Hz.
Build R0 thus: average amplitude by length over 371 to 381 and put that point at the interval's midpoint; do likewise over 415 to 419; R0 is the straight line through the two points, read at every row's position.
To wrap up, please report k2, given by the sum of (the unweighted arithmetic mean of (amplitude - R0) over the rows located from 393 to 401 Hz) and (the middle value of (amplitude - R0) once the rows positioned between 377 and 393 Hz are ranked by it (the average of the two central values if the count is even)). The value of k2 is 2.2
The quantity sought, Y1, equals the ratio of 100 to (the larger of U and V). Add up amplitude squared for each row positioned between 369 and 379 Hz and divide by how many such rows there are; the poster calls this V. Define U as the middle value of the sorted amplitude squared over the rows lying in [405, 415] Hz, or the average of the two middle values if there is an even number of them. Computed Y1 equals 0.40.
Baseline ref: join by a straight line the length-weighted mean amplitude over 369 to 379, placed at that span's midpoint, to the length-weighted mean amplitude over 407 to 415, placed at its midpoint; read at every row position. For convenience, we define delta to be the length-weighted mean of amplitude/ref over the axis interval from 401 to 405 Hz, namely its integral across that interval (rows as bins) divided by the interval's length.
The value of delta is 1.03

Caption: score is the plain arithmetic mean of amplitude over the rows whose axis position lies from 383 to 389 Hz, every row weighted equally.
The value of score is 15.9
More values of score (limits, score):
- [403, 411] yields 15.7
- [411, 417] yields 15.6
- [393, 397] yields 16.5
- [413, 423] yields 15.7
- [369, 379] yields 14.5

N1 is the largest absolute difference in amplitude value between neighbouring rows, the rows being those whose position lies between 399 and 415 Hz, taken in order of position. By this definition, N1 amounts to 1.19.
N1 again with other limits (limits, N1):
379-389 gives 0.86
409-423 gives 1.19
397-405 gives 0.79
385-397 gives 0.56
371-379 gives 0.83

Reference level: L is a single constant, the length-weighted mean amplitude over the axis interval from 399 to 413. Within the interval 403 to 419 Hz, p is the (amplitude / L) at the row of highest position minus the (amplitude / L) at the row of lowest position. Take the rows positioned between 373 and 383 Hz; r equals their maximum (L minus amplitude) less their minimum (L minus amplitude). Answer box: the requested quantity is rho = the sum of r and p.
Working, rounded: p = 0.00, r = 1.4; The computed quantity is 1.42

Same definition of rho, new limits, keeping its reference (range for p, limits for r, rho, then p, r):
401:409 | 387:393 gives 0.93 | -0.01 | 0.9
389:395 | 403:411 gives 1.30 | -0.01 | 1.3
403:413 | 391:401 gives 1.42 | 0.04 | 1.4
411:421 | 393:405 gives 1.01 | 0.03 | 1.0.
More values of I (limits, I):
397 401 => 32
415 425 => 80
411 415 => 32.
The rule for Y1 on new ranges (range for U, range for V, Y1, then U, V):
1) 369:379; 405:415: 0.40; 205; 249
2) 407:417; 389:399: 0.36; 240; 275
